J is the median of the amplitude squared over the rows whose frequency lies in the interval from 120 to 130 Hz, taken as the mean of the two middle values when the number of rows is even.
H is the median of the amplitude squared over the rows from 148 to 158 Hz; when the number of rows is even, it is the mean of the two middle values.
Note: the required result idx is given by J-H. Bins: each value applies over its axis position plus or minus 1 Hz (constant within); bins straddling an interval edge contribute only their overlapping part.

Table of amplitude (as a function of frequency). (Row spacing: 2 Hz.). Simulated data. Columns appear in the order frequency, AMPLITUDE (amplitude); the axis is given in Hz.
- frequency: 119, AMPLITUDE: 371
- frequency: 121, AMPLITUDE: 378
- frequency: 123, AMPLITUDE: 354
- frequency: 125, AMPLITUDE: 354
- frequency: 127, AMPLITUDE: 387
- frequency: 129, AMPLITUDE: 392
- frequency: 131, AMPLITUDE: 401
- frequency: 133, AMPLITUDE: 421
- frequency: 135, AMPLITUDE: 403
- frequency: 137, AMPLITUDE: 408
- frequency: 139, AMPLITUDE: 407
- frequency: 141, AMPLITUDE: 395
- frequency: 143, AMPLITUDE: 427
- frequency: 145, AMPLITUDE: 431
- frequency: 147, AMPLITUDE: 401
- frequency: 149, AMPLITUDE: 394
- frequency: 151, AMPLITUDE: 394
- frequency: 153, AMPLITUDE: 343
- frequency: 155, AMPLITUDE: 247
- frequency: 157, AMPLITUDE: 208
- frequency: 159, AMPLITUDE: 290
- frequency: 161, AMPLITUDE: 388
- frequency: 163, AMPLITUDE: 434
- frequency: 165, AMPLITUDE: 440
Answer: 25235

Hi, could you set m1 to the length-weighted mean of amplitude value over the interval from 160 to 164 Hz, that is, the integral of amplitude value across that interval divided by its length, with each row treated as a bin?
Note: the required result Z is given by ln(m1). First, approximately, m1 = 411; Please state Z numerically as 6.02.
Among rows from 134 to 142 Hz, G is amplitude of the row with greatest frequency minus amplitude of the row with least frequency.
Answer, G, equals -8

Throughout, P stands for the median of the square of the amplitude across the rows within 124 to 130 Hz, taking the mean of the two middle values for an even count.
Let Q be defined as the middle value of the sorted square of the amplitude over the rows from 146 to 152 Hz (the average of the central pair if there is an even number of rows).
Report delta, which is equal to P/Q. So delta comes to 0.96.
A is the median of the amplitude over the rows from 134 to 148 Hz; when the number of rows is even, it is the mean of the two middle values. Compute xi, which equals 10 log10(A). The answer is 26.1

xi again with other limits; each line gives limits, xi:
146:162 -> 25.6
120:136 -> 25.9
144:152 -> 26.0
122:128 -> 25.5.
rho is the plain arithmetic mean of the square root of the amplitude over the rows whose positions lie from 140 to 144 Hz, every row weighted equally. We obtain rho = 20.3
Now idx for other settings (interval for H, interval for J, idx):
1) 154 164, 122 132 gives 65669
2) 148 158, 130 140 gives 48000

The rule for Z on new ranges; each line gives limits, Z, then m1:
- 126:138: 6.00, 402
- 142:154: 5.99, 398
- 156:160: 5.52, 249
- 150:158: 5.70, 298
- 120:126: 5.89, 362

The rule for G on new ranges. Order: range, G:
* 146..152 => -7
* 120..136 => 25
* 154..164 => 187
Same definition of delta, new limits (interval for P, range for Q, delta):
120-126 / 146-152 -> 0.81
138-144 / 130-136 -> 1.02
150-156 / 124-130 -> 0.79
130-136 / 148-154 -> 1.05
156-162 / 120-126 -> 0.67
